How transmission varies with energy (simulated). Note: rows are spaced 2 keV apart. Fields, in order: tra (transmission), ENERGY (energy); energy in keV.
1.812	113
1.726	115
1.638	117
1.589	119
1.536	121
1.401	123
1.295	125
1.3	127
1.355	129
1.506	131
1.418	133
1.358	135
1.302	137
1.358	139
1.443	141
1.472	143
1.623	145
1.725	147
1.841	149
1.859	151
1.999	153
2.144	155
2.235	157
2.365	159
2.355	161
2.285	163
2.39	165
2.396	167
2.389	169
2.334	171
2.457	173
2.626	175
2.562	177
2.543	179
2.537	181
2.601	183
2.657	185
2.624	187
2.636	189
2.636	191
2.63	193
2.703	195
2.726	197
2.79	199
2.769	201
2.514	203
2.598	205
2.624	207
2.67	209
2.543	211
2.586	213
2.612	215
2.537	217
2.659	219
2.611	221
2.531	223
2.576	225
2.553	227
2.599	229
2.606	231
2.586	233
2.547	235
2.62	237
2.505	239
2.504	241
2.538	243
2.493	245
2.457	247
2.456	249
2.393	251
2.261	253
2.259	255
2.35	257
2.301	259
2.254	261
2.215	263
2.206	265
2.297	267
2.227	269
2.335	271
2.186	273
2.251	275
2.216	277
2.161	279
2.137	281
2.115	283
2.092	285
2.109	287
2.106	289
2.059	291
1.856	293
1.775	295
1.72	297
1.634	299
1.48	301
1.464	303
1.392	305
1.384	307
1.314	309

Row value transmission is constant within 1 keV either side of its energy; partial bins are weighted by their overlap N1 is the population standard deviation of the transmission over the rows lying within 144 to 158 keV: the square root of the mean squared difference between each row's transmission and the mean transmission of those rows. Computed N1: 0.20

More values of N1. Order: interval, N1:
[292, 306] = 0.16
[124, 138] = 0.07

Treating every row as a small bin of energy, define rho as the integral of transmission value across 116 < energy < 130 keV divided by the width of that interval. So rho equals 1.44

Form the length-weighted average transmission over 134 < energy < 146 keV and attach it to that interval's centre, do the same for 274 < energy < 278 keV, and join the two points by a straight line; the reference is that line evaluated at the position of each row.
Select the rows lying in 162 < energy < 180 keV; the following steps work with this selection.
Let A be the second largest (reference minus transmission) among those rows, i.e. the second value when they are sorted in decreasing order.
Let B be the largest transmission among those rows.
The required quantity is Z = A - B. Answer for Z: -3.35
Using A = -0.72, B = 2.626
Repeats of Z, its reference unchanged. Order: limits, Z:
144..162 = -2.62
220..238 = -3.23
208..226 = -3.32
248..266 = -2.51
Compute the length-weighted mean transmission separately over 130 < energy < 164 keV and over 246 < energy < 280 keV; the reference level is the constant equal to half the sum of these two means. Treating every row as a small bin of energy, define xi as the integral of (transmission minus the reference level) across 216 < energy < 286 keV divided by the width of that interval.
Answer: 0.36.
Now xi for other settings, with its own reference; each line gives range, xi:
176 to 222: 0.59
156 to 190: 0.44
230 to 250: 0.50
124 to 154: -0.51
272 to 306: -0.11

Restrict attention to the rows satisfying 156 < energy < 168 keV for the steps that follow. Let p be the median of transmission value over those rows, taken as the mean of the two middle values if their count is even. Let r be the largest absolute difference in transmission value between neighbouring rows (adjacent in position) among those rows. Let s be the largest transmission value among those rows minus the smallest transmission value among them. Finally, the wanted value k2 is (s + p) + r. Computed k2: 2.65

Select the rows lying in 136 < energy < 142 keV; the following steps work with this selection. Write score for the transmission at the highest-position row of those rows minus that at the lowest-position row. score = 0.14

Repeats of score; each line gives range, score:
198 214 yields -0.20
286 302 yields -0.63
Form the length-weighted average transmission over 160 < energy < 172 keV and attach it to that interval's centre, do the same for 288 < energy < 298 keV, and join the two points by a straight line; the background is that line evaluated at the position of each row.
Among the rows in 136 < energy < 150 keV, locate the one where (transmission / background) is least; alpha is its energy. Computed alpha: 137 keV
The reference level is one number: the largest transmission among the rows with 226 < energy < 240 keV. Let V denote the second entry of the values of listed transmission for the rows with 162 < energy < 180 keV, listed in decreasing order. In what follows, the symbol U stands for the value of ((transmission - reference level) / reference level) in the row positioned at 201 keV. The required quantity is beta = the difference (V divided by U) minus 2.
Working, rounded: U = 0.06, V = 2.562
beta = 43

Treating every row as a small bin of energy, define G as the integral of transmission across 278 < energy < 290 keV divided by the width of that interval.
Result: 2.12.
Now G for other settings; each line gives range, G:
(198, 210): 2.66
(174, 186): 2.59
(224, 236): 2.58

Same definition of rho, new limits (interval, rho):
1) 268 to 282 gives 2.22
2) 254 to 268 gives 2.27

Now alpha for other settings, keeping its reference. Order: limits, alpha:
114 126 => 125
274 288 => 285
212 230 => 217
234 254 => 253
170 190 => 171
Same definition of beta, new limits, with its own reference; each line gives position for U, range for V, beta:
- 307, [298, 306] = -5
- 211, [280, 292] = -74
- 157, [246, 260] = -19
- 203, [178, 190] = -67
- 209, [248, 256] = 123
